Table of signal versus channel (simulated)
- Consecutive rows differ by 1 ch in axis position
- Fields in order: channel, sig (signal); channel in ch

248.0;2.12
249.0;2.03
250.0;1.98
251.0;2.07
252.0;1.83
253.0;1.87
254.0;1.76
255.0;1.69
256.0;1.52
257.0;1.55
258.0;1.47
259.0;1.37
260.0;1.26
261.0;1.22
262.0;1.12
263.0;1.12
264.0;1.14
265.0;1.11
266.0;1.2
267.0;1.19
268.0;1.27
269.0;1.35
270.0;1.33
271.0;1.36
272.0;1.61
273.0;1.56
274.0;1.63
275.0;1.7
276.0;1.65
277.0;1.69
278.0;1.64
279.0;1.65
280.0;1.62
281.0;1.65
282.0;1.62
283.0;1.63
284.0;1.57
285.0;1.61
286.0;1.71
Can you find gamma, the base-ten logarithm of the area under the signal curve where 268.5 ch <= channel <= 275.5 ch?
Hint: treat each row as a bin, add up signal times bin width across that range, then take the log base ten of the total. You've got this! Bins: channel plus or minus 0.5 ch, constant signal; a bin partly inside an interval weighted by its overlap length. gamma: 1.02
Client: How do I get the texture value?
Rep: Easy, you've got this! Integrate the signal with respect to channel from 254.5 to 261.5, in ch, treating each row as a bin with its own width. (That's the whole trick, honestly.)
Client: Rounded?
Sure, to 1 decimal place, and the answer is 10.1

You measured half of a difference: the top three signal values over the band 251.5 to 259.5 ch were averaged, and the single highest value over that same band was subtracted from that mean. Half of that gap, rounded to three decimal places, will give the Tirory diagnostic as -0.025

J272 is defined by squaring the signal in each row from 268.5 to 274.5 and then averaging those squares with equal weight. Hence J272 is 2.2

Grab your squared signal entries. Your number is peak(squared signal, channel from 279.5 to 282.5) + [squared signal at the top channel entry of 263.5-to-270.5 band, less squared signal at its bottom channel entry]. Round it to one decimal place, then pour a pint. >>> 3.2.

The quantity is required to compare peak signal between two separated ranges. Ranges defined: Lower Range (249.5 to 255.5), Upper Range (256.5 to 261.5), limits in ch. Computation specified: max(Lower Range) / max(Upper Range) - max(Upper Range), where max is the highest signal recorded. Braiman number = -0.2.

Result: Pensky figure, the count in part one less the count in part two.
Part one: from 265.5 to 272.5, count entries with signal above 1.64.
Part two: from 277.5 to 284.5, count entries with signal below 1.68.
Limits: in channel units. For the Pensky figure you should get -7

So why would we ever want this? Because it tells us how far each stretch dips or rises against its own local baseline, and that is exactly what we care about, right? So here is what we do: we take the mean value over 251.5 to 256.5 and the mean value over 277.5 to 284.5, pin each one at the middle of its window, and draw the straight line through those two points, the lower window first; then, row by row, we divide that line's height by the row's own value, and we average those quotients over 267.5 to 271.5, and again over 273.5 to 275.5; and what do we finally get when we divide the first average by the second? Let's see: 1.27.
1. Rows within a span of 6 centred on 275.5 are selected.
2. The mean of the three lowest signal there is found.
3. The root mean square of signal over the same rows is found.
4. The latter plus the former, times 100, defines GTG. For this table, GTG 326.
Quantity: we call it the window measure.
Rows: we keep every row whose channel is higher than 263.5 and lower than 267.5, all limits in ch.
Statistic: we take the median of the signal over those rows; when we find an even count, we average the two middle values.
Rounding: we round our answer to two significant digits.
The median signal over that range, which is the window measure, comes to 1.2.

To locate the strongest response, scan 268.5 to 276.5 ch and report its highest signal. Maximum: 1.7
